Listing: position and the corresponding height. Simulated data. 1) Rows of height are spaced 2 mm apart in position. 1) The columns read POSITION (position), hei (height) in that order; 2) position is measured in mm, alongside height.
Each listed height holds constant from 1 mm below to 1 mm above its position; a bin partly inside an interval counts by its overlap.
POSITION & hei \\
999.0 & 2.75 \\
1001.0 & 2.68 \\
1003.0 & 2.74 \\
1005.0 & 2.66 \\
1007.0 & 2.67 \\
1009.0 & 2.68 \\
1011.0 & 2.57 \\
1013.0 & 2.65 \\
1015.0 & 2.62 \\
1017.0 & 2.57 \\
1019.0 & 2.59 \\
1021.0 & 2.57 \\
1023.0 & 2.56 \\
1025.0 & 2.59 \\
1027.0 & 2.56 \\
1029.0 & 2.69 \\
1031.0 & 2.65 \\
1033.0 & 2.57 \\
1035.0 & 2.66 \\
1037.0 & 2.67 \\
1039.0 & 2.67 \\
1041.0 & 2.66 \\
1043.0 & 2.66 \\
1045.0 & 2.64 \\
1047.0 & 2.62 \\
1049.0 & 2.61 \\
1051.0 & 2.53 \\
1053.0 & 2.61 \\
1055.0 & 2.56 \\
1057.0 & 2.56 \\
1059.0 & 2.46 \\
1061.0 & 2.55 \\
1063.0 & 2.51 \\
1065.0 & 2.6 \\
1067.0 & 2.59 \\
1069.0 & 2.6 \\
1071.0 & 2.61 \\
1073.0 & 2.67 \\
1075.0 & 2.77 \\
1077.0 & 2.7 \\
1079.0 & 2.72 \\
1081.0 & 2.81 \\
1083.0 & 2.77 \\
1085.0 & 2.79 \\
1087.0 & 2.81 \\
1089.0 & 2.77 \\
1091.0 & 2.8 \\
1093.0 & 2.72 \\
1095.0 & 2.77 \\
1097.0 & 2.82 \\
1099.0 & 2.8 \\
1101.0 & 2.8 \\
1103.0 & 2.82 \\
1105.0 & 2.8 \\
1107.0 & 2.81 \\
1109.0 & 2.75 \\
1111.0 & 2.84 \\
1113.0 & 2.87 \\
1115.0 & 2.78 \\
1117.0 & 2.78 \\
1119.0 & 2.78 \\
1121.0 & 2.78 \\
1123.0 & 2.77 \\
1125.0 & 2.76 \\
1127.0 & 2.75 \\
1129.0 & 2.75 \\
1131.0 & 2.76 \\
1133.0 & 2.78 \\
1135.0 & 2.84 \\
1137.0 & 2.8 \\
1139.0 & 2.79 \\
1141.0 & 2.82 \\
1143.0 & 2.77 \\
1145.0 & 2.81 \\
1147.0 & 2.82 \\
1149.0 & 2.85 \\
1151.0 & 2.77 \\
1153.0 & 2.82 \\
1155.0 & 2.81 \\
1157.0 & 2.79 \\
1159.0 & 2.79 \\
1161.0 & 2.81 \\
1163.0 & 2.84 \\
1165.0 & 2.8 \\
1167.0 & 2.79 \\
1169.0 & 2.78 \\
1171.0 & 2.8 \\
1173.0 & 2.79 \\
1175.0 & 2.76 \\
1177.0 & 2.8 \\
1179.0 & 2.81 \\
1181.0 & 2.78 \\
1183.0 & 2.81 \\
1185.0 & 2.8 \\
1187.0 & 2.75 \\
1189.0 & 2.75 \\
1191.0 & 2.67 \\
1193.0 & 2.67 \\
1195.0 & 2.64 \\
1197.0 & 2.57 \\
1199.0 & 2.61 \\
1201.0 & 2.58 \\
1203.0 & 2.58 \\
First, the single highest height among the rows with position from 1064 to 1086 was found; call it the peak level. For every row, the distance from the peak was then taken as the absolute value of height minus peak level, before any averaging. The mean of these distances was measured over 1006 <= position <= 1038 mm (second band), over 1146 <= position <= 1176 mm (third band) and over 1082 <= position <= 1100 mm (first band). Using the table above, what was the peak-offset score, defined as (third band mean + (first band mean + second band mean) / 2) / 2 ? 0.066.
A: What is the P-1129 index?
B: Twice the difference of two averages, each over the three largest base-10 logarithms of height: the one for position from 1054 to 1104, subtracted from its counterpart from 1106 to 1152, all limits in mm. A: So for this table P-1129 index 0.011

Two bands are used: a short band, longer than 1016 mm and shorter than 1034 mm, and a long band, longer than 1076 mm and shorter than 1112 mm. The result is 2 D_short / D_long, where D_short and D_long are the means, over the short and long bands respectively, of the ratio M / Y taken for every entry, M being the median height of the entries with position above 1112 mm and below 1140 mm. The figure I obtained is 2.146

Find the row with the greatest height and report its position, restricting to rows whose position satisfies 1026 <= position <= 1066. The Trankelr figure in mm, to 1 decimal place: 1029.0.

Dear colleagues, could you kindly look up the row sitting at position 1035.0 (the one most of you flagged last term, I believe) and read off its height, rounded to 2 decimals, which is 2.66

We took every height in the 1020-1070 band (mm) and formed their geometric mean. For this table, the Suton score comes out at 2.60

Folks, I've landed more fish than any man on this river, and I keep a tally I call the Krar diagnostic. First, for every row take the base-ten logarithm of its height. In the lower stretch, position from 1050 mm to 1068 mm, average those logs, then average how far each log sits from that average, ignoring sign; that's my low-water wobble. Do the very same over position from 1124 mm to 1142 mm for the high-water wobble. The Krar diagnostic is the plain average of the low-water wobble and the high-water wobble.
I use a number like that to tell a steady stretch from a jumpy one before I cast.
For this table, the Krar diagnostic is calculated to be 0.0050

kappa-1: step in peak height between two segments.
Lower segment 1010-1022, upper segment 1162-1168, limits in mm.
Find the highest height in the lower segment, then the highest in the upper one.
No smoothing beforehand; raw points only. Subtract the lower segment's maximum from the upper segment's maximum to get 0.19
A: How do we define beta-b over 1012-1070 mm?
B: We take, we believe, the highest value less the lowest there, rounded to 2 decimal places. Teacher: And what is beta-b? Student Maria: 0.23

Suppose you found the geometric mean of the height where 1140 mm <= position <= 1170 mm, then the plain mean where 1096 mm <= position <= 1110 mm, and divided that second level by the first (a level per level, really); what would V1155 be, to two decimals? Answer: 1.00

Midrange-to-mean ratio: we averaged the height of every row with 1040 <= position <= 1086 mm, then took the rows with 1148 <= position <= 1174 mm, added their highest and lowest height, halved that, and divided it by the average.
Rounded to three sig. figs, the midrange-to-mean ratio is 1.07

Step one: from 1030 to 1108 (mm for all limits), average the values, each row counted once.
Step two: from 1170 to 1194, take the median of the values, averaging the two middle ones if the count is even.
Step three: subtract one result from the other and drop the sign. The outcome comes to 0.10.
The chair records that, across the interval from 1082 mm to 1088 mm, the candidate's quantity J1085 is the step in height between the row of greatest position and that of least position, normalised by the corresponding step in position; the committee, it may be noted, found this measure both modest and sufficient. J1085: 0.010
